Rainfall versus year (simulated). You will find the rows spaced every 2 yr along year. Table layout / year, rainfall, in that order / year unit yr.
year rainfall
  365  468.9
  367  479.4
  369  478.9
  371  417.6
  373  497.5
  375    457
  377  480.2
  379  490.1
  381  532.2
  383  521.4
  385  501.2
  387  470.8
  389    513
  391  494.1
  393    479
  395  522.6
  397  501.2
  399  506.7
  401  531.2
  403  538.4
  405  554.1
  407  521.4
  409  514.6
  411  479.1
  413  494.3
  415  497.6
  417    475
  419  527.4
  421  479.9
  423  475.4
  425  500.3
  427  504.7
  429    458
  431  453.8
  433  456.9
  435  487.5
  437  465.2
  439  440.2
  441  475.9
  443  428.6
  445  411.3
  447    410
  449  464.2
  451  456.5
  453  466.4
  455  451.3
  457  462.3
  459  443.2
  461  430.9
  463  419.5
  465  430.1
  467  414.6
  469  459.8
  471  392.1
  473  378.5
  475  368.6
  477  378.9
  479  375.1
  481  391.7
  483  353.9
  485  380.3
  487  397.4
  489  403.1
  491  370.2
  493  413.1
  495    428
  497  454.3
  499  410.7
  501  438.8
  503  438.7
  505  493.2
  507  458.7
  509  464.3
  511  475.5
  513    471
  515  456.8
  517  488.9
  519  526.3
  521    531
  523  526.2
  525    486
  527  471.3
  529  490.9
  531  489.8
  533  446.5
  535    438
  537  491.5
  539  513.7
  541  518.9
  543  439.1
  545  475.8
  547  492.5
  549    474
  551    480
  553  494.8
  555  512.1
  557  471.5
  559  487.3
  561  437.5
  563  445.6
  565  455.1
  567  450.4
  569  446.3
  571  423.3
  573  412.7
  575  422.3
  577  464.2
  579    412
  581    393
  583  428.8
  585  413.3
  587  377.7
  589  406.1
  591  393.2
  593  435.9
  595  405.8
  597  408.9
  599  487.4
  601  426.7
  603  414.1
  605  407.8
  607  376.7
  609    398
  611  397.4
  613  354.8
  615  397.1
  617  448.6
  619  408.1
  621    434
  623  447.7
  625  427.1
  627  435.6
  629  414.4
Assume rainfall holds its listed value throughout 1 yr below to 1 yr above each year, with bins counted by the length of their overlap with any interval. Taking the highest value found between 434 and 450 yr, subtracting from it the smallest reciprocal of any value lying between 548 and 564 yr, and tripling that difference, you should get 1462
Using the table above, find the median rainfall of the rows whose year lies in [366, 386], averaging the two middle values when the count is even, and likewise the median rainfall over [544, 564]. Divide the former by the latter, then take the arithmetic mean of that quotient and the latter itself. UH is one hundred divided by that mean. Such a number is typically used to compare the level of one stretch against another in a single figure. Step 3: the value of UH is 0.42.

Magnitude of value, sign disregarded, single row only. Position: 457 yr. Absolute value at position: 462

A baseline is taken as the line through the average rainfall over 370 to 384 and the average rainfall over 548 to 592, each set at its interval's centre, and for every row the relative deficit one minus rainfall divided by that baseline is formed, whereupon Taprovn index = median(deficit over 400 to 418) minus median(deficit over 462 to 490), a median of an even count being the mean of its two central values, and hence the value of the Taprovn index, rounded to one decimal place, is -0.2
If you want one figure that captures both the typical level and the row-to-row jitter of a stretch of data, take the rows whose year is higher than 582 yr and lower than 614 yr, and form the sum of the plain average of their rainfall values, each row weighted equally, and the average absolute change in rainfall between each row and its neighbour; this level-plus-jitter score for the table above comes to 436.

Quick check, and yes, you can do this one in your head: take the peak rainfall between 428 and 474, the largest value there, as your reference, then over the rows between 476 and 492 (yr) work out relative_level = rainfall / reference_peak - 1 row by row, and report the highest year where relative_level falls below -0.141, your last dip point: 491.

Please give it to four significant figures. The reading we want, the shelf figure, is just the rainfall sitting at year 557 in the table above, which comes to 471.5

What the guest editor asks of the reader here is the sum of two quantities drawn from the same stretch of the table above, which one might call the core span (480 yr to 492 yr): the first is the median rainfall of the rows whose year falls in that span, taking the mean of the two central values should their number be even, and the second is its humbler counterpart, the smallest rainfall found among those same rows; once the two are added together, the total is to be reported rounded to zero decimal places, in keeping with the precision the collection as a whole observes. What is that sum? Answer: 740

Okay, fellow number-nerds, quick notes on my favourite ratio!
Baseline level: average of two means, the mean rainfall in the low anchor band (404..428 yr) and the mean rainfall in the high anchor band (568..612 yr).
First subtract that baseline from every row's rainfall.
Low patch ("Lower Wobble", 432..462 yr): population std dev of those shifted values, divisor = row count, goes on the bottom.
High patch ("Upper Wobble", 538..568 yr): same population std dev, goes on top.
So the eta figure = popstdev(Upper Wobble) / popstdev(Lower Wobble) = 1.20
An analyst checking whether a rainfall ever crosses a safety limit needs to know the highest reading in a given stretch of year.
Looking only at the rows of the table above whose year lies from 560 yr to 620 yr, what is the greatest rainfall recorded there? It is 487.4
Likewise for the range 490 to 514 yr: 493.2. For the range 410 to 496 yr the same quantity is 527.4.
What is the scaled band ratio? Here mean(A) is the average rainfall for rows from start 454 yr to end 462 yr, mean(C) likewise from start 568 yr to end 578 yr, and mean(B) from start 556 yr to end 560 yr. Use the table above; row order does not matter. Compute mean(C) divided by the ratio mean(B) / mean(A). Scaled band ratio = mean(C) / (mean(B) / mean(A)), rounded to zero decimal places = 404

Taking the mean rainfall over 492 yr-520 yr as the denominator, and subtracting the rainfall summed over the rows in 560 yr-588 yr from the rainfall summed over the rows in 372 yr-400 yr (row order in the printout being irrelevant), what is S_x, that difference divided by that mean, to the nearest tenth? 2.1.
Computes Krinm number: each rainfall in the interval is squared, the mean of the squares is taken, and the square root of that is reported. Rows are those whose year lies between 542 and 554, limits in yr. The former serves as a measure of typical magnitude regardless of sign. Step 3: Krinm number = 476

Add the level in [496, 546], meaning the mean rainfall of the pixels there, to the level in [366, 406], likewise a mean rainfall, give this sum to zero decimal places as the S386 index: 974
